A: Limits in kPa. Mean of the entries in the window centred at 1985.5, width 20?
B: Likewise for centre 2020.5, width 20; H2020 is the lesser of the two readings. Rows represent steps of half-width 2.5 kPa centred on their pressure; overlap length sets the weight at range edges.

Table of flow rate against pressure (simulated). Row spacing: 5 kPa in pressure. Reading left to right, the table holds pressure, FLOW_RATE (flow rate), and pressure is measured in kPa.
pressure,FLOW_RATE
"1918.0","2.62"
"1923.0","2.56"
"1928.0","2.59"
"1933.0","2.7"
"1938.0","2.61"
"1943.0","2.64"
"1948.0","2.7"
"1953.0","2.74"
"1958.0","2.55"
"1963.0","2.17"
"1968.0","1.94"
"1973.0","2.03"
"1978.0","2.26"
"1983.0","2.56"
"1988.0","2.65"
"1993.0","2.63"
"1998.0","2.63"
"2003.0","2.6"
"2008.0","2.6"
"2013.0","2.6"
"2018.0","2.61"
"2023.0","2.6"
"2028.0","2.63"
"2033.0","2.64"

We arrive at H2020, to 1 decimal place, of 2.5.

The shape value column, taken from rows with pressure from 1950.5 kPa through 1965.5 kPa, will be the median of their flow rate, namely 2.55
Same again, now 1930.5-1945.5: 2.64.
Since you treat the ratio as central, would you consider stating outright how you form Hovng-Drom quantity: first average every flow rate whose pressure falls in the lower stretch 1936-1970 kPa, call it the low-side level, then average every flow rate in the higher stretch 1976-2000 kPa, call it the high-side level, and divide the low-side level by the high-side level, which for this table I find 0.97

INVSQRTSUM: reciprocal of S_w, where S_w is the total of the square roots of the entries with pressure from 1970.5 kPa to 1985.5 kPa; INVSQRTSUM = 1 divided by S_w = 0.221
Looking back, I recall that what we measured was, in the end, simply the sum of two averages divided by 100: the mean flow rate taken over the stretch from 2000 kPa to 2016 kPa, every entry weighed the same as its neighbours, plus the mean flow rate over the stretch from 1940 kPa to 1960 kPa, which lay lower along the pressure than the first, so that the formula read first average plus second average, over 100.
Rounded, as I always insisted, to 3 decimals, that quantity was 0.053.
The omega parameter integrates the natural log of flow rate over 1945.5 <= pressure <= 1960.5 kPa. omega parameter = 15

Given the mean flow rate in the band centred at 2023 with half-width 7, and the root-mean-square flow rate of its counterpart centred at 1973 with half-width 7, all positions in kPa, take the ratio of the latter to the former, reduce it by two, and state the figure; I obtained -1.2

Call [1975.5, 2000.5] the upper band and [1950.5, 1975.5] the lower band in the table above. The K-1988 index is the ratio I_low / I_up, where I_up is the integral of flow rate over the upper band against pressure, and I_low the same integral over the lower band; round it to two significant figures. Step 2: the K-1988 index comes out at 0.90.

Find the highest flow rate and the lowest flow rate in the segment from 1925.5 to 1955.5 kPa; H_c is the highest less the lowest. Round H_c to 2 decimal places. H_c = 0.15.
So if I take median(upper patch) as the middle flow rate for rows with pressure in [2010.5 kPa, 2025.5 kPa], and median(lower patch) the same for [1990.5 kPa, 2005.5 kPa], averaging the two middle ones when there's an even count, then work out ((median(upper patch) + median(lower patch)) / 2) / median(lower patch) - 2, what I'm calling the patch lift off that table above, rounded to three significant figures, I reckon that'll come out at -1.01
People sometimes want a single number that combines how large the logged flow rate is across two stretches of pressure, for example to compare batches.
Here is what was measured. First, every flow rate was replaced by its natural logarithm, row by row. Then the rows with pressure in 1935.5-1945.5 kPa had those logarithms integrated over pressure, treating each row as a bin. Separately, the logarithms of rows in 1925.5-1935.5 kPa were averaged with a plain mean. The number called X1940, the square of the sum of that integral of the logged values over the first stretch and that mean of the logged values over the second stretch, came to 113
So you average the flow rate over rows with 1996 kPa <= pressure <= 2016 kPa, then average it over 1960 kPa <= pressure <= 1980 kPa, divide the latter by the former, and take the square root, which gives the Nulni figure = 0.90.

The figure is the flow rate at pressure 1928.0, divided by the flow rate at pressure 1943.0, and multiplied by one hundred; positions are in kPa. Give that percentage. 98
